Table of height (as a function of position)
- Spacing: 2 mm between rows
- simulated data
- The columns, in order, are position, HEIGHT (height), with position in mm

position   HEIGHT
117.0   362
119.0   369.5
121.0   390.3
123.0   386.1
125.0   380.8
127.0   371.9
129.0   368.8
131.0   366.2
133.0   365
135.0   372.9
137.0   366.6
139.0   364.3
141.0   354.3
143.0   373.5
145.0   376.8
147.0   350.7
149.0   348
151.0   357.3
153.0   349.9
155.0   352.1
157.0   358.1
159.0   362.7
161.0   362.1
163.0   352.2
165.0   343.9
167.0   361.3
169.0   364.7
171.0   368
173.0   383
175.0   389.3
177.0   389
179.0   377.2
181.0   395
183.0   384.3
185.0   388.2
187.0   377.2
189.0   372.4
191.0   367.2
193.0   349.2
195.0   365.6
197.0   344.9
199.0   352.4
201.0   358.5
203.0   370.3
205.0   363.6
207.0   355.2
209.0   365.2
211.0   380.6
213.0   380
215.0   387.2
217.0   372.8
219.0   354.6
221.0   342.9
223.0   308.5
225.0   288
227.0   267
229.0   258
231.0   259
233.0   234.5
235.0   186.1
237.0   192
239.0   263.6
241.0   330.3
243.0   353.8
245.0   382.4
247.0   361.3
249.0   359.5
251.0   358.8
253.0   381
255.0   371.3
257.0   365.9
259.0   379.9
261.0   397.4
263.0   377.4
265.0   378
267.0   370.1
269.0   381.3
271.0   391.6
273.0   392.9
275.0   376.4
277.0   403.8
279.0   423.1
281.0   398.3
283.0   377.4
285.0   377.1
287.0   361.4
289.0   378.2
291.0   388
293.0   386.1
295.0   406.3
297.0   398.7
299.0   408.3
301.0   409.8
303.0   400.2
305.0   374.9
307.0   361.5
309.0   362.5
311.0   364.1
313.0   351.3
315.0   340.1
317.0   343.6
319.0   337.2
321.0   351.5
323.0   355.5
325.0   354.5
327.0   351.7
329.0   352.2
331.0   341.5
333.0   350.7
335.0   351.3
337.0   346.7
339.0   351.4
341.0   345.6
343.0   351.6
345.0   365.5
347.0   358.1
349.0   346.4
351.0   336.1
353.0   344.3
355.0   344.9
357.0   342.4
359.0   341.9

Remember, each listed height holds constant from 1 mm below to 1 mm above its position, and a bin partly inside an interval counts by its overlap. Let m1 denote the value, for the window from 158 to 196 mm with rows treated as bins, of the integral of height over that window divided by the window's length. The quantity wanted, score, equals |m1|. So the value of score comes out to 371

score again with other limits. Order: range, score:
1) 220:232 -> 287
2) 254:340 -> 373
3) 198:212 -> 364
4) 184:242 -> 329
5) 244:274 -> 377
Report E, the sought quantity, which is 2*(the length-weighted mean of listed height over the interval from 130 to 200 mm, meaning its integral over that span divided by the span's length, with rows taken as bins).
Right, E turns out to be 732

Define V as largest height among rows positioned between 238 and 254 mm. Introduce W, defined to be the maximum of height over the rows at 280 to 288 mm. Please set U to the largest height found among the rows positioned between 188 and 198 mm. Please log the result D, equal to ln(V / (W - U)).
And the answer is 2.7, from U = 372.4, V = 382.4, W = 398.3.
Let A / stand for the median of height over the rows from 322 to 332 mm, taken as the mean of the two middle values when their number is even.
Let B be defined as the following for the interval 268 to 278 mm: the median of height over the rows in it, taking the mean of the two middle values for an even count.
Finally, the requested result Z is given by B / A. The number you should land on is 1.11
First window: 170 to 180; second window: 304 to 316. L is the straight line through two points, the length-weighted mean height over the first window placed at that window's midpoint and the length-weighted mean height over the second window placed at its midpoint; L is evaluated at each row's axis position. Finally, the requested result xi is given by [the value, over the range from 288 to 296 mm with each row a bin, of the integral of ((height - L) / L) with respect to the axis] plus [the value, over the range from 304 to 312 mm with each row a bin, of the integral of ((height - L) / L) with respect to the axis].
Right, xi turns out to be 0.75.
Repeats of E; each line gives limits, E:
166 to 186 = 760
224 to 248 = 563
